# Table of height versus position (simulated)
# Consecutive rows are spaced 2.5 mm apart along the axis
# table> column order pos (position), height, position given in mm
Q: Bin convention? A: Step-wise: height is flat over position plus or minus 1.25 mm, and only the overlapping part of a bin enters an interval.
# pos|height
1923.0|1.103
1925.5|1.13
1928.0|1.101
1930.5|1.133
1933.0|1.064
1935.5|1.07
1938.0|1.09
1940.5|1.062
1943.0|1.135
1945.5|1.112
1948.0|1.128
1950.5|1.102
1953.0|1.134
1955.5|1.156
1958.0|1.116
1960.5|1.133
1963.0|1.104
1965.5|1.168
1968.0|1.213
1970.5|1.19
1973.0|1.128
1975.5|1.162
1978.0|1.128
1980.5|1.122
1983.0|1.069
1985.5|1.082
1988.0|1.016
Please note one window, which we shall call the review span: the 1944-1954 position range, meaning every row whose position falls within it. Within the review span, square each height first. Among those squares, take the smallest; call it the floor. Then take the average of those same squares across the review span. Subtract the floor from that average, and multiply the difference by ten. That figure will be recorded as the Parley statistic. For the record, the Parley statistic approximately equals 0.38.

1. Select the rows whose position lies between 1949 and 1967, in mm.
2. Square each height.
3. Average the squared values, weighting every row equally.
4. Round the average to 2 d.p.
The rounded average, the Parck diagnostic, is 1.28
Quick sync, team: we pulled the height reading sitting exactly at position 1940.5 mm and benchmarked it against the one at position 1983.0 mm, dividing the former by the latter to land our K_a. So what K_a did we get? 0.99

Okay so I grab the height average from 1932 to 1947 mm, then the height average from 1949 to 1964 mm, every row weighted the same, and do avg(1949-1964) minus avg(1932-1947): 0.035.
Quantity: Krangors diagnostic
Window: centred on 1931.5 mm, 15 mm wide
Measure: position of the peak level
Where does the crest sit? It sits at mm 1930.5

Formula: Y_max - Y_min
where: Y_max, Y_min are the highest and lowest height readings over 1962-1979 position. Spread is 0.11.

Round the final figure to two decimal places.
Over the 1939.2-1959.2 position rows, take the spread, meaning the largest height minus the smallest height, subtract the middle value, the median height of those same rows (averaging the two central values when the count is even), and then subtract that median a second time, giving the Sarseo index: -2.15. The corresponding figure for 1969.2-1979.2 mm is -2.23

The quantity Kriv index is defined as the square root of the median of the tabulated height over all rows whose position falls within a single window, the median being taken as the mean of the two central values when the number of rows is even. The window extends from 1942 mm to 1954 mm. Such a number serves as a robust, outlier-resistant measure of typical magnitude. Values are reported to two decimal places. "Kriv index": 1.06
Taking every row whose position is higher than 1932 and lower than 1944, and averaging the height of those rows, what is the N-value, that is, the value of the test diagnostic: 1.08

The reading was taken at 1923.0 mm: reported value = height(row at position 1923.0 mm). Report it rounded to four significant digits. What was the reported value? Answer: 1.103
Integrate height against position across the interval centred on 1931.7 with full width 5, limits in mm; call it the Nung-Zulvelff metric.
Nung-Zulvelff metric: 5.49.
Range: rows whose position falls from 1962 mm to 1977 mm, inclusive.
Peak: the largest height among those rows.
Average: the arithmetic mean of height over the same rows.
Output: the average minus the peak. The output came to -0.052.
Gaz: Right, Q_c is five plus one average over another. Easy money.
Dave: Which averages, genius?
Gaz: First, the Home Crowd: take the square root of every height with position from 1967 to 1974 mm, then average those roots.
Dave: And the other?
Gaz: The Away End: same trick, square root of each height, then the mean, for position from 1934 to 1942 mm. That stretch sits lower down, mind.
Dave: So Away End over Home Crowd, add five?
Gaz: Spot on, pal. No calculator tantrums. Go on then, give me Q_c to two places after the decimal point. 5.96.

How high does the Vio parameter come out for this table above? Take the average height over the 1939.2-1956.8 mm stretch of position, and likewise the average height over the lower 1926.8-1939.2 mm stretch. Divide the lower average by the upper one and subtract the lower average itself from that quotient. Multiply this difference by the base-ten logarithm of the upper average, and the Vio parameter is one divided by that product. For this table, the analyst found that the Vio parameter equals -178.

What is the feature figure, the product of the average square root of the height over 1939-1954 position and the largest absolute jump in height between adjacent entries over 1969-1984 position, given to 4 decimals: 0.0654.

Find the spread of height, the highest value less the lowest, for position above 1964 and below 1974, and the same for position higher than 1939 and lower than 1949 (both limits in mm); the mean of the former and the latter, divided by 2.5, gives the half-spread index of 0.032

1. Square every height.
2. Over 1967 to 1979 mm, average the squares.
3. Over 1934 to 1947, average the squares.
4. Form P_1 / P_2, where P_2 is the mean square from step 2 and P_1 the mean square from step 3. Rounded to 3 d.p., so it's 0.883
